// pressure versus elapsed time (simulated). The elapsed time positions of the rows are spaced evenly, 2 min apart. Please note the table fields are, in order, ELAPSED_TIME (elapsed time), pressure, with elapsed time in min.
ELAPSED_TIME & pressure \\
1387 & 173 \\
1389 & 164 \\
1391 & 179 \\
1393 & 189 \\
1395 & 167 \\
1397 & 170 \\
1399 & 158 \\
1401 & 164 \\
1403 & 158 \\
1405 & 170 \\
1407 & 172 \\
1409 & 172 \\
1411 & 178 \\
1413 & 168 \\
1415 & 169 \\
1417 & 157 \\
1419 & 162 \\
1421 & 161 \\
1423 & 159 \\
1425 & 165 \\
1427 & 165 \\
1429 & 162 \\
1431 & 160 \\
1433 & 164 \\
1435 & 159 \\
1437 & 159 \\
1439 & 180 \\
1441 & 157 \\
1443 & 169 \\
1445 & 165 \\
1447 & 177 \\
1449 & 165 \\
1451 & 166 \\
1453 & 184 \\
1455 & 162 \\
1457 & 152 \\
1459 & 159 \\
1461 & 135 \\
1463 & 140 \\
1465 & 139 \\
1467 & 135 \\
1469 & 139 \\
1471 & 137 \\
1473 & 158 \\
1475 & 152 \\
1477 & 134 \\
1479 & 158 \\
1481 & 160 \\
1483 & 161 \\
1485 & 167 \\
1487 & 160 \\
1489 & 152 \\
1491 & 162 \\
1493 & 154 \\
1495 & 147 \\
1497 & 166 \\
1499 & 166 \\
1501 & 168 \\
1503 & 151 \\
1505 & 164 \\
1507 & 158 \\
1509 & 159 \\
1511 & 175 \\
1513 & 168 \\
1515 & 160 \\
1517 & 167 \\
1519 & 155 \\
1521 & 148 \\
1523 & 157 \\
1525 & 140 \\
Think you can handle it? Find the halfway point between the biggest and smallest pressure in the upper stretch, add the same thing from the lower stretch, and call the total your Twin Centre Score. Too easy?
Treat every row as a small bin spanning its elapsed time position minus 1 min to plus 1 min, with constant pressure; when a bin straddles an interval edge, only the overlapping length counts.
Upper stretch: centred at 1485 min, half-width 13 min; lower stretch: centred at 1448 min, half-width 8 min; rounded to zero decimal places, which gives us 321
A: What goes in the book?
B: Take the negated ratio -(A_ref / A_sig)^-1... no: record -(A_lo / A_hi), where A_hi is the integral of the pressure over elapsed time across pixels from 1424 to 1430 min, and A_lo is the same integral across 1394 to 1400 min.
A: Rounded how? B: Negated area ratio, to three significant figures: -1.01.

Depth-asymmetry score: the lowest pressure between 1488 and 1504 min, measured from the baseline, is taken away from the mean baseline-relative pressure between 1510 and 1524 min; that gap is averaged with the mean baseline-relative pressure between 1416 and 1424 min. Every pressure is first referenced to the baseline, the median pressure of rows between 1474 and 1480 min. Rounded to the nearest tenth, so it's 11.1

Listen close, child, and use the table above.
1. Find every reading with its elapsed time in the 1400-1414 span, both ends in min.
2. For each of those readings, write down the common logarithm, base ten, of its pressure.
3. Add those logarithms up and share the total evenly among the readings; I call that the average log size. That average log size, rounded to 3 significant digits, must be 2.23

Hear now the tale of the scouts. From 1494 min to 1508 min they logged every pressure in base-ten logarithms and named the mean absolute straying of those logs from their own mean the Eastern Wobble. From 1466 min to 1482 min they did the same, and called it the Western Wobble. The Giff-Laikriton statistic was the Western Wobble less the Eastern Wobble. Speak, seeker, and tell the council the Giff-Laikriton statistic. 0.012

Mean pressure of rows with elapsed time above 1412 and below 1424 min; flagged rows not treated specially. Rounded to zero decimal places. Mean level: 163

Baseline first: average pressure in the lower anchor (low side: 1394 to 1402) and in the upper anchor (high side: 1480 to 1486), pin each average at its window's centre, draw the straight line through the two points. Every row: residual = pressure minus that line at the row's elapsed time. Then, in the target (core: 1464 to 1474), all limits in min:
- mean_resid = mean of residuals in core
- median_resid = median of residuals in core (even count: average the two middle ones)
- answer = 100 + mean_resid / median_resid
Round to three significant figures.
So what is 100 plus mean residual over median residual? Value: 101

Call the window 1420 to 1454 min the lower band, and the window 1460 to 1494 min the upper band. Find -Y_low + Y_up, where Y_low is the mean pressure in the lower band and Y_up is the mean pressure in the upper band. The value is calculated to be -16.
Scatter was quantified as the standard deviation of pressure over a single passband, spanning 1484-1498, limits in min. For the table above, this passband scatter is 7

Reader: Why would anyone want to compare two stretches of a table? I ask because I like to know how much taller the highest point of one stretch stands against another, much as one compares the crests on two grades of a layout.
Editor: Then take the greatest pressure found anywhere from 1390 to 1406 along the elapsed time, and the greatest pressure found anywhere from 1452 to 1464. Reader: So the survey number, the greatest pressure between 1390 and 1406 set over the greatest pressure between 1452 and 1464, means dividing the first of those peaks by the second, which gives 1.03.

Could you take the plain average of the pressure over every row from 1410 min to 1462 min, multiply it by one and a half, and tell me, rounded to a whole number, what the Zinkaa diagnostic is 246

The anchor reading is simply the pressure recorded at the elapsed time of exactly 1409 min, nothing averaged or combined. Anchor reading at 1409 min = 172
